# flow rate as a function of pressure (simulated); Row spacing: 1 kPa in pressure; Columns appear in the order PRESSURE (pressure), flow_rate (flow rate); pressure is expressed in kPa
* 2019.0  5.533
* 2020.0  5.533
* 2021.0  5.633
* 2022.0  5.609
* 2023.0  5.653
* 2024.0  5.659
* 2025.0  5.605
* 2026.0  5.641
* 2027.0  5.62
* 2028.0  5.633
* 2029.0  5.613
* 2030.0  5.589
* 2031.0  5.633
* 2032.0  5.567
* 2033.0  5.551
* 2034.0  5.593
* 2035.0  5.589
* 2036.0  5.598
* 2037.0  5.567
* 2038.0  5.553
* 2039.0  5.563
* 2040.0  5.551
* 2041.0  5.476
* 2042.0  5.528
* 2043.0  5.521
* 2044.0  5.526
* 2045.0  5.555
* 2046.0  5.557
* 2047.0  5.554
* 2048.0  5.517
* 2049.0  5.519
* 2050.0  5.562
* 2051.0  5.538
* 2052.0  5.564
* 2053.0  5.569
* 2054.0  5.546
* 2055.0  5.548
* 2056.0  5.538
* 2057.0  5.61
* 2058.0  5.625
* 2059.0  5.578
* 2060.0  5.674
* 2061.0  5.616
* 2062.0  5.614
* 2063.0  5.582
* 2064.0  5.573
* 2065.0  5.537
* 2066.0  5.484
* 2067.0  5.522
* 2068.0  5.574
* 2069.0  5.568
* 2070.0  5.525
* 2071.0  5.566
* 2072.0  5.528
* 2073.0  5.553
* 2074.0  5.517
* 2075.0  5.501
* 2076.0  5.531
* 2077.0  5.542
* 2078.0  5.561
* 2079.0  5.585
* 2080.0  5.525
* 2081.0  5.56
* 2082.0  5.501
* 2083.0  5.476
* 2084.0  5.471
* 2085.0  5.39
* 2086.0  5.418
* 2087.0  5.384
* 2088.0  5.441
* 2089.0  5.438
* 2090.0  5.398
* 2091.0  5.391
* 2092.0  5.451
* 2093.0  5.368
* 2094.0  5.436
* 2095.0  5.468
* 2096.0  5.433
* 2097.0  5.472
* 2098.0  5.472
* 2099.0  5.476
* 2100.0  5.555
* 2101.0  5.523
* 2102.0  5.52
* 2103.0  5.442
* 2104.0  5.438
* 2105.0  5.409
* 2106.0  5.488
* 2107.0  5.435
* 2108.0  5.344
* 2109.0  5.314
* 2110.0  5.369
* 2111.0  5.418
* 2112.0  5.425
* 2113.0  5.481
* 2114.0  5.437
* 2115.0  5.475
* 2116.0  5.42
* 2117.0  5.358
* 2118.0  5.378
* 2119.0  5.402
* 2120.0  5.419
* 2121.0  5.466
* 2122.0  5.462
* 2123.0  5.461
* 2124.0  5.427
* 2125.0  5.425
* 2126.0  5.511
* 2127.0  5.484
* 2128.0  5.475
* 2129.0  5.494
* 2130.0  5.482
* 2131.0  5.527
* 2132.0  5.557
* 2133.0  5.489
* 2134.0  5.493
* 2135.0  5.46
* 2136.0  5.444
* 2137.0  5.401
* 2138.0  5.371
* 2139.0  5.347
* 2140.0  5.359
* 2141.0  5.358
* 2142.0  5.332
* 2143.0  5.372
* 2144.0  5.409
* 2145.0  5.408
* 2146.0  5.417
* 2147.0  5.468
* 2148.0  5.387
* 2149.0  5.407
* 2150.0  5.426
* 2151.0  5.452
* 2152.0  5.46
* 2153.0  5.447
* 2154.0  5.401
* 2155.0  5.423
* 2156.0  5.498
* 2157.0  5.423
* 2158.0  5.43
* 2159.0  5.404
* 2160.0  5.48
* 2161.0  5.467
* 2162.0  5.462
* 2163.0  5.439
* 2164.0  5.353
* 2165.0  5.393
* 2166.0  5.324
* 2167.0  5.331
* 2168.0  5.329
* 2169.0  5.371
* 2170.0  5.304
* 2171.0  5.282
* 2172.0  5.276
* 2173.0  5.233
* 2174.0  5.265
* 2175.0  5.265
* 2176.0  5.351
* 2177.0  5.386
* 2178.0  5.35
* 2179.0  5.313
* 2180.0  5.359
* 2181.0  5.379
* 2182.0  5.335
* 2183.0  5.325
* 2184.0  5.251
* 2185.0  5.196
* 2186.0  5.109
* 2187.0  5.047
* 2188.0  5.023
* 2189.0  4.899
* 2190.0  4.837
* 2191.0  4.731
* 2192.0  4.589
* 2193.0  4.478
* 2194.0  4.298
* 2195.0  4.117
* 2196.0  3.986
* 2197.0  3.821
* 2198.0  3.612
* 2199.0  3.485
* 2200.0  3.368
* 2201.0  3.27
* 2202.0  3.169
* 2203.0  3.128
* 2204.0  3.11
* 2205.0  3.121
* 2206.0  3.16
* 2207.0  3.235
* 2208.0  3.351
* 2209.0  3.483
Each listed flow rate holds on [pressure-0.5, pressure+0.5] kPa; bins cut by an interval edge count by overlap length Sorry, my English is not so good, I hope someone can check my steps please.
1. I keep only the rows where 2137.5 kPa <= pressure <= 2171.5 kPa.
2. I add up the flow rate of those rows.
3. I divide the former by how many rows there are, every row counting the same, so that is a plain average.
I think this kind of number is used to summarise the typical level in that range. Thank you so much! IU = 5.40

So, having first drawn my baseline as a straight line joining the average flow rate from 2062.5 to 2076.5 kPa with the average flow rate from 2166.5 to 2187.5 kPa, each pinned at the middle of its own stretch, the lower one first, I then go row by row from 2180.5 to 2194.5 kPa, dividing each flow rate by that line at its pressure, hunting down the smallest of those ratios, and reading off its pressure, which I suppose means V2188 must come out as 2194.0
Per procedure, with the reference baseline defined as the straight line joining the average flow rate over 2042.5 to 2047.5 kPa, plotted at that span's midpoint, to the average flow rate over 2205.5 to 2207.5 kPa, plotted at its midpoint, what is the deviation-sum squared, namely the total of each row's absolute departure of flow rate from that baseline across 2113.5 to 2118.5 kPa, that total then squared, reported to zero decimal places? 20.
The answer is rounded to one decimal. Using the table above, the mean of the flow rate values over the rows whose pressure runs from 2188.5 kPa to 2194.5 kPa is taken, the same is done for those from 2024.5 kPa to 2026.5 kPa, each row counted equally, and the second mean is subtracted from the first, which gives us -1.0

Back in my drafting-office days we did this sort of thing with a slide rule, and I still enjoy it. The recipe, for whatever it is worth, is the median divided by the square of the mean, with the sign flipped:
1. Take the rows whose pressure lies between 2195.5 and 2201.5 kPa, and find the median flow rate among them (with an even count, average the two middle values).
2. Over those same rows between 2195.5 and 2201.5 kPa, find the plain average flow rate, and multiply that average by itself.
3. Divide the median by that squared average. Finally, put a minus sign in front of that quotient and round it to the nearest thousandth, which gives -0.275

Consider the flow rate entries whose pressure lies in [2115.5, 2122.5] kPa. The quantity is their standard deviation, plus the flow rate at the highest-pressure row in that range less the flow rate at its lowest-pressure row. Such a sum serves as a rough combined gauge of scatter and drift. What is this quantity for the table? 0.08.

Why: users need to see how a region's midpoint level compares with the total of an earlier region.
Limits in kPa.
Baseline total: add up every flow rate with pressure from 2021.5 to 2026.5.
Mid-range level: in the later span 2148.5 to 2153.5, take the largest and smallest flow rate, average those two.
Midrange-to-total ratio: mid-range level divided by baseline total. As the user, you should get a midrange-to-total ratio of 0.193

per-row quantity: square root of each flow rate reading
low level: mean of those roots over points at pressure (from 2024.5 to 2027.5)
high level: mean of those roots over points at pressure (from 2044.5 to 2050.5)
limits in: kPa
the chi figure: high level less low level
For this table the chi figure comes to -0.017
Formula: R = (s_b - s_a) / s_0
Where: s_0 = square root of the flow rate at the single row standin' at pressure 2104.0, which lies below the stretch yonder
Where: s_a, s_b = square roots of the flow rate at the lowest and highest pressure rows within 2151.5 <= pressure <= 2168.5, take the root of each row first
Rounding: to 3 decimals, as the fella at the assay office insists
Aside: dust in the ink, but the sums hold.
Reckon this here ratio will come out -0.012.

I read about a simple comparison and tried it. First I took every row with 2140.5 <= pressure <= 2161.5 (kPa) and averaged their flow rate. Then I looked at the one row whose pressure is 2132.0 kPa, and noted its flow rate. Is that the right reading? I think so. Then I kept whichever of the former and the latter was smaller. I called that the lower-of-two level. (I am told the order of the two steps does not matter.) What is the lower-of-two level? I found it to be 5.42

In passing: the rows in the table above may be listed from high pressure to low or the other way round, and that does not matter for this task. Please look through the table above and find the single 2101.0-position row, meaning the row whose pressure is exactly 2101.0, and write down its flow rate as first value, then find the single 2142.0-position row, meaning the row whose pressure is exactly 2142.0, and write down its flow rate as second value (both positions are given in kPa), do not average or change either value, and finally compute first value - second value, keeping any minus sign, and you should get 0.19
